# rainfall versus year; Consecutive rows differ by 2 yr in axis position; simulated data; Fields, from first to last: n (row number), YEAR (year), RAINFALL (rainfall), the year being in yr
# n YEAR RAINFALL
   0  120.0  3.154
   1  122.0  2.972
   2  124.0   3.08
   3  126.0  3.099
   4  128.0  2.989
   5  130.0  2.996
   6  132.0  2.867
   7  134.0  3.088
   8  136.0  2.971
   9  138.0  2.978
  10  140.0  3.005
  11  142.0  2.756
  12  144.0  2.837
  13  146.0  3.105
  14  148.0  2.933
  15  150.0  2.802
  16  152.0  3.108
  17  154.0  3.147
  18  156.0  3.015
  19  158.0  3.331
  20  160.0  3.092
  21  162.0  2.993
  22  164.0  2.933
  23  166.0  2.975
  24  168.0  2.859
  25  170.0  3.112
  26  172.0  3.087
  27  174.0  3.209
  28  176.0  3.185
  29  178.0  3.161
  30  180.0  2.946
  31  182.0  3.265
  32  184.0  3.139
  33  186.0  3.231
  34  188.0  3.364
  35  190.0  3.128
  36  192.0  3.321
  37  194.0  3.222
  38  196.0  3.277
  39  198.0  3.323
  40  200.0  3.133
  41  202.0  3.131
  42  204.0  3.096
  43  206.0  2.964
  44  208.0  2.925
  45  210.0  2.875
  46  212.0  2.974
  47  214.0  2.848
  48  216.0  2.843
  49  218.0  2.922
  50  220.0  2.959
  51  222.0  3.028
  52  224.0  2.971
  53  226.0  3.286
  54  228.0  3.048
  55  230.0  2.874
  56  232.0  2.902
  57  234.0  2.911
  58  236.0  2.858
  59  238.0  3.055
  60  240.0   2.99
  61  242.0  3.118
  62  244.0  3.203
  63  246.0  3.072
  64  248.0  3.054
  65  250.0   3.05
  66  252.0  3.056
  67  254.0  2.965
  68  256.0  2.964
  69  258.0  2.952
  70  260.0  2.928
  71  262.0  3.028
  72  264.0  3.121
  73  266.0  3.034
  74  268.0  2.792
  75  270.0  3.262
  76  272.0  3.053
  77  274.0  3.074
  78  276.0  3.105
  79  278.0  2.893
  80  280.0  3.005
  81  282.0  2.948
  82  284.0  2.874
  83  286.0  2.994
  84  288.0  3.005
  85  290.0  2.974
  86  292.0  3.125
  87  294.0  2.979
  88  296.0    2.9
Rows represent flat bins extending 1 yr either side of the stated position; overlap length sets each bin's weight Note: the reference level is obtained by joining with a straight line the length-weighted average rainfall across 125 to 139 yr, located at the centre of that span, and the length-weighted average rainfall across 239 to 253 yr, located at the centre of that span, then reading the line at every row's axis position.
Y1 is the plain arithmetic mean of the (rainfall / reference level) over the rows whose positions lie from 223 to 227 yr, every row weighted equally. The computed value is 1.02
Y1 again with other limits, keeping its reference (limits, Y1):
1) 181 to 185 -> 1.06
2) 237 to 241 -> 0.98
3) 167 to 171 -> 0.99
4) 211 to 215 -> 0.95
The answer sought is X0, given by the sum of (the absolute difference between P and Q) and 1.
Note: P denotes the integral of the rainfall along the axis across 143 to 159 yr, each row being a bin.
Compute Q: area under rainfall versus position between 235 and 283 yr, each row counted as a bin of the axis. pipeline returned 98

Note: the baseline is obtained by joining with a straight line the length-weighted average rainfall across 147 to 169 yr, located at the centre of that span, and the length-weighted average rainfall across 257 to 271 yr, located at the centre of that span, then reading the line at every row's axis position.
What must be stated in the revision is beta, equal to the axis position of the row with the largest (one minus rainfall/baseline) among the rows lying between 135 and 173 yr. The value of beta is 142.0 yr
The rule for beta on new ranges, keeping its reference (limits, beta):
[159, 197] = 168.0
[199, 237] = 216.0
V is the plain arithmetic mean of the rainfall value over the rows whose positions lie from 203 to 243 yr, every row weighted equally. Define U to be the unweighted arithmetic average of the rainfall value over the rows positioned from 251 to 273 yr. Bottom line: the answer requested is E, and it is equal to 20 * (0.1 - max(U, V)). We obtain -58.3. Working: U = 3.01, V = 2.97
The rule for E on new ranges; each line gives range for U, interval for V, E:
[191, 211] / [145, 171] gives -60.5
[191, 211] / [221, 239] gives -60.5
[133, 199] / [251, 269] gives -59.8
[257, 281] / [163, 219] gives -59.7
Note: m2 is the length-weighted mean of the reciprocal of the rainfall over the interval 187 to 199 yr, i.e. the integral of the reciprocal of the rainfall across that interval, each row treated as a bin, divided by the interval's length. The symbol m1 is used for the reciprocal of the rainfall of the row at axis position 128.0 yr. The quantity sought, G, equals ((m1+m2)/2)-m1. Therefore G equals -0.014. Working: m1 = 0.335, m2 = 0.306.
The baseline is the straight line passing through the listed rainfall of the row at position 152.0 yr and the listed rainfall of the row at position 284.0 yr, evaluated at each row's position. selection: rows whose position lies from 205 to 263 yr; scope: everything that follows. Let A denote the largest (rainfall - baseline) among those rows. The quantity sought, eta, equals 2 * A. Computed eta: 0.62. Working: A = 0.31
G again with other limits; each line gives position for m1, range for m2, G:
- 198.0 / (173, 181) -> 0.010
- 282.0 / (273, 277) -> -0.008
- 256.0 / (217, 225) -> 0.000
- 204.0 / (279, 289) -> 0.007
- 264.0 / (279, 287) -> 0.009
